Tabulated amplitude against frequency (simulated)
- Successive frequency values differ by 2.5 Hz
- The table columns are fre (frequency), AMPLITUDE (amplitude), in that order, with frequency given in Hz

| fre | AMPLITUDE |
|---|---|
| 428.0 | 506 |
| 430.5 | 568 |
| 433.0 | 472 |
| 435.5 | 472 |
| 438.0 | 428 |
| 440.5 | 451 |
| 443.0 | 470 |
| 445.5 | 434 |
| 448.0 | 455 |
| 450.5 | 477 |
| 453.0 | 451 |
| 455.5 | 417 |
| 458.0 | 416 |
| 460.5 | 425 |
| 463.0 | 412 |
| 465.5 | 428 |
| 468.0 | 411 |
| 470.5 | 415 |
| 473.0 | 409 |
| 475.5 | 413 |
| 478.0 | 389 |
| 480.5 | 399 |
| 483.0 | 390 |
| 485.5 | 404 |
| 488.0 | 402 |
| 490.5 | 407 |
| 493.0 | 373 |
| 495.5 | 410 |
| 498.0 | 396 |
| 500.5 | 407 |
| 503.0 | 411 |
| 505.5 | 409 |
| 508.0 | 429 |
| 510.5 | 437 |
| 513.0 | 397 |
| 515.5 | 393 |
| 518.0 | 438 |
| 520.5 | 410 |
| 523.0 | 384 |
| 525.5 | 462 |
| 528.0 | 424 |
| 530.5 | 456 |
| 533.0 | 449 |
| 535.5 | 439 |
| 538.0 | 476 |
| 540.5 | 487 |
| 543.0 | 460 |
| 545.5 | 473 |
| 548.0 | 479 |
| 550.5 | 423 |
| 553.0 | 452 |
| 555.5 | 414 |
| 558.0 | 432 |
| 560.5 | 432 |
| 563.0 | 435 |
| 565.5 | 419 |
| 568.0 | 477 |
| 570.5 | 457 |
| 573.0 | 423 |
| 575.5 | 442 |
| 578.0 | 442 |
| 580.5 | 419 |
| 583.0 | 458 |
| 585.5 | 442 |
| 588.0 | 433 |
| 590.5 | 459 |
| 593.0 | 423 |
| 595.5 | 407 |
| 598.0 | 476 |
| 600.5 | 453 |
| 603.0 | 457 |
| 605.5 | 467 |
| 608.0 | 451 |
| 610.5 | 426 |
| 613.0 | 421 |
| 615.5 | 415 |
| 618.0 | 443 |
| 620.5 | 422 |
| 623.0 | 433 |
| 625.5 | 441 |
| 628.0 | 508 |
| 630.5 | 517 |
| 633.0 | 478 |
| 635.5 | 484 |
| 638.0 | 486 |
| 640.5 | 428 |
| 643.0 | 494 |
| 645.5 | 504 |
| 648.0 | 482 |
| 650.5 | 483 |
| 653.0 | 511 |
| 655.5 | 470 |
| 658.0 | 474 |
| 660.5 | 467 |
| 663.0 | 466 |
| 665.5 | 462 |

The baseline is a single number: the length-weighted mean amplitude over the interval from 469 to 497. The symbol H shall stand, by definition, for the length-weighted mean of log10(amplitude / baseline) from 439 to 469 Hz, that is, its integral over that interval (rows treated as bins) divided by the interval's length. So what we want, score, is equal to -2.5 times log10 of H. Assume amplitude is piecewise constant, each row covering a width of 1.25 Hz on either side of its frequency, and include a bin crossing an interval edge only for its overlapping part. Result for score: 3.58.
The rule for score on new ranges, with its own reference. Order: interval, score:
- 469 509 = 6.38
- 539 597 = 3.42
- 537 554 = 3.00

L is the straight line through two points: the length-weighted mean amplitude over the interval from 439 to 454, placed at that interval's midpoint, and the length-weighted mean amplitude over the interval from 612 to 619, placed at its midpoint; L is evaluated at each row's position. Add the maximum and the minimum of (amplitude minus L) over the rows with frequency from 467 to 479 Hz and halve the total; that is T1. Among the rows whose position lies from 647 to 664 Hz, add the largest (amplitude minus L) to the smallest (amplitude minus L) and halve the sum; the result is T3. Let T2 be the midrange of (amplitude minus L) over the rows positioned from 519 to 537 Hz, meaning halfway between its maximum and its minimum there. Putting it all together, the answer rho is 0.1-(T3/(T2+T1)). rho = 1.1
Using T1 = -49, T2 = -19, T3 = 70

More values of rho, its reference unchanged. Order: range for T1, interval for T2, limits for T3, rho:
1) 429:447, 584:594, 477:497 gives 1.2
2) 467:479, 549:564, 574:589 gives 0.2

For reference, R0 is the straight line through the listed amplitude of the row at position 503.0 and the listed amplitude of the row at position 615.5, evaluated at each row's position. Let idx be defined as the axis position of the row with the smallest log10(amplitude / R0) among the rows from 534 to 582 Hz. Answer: 555.5 Hz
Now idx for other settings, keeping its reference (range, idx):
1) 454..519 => 493.0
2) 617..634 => 620.5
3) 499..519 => 515.5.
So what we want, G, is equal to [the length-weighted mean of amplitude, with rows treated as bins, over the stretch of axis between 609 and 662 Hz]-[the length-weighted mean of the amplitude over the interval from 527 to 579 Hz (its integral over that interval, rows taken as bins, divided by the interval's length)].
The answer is 19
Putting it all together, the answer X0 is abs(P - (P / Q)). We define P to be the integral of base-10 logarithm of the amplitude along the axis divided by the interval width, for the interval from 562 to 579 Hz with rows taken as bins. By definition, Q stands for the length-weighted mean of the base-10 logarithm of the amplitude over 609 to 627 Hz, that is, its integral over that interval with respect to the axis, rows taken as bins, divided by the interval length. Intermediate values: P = 2.65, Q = 2.63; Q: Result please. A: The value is 1.64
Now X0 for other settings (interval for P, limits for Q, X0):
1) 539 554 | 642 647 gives 1.68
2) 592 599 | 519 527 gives 1.63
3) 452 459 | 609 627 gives 1.63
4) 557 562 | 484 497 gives 1.62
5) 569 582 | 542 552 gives 1.65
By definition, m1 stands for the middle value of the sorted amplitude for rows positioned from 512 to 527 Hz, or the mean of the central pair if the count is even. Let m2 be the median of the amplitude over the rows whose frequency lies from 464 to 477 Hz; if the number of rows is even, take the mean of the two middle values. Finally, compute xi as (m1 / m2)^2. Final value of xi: 0.95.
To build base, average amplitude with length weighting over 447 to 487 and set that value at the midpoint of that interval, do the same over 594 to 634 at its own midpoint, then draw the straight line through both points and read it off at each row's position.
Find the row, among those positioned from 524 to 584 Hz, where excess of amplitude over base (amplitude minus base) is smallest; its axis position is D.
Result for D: 580.5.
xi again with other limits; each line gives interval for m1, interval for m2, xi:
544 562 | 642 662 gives 0.80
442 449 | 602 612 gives 1.00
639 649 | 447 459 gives 1.17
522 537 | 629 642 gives 0.84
